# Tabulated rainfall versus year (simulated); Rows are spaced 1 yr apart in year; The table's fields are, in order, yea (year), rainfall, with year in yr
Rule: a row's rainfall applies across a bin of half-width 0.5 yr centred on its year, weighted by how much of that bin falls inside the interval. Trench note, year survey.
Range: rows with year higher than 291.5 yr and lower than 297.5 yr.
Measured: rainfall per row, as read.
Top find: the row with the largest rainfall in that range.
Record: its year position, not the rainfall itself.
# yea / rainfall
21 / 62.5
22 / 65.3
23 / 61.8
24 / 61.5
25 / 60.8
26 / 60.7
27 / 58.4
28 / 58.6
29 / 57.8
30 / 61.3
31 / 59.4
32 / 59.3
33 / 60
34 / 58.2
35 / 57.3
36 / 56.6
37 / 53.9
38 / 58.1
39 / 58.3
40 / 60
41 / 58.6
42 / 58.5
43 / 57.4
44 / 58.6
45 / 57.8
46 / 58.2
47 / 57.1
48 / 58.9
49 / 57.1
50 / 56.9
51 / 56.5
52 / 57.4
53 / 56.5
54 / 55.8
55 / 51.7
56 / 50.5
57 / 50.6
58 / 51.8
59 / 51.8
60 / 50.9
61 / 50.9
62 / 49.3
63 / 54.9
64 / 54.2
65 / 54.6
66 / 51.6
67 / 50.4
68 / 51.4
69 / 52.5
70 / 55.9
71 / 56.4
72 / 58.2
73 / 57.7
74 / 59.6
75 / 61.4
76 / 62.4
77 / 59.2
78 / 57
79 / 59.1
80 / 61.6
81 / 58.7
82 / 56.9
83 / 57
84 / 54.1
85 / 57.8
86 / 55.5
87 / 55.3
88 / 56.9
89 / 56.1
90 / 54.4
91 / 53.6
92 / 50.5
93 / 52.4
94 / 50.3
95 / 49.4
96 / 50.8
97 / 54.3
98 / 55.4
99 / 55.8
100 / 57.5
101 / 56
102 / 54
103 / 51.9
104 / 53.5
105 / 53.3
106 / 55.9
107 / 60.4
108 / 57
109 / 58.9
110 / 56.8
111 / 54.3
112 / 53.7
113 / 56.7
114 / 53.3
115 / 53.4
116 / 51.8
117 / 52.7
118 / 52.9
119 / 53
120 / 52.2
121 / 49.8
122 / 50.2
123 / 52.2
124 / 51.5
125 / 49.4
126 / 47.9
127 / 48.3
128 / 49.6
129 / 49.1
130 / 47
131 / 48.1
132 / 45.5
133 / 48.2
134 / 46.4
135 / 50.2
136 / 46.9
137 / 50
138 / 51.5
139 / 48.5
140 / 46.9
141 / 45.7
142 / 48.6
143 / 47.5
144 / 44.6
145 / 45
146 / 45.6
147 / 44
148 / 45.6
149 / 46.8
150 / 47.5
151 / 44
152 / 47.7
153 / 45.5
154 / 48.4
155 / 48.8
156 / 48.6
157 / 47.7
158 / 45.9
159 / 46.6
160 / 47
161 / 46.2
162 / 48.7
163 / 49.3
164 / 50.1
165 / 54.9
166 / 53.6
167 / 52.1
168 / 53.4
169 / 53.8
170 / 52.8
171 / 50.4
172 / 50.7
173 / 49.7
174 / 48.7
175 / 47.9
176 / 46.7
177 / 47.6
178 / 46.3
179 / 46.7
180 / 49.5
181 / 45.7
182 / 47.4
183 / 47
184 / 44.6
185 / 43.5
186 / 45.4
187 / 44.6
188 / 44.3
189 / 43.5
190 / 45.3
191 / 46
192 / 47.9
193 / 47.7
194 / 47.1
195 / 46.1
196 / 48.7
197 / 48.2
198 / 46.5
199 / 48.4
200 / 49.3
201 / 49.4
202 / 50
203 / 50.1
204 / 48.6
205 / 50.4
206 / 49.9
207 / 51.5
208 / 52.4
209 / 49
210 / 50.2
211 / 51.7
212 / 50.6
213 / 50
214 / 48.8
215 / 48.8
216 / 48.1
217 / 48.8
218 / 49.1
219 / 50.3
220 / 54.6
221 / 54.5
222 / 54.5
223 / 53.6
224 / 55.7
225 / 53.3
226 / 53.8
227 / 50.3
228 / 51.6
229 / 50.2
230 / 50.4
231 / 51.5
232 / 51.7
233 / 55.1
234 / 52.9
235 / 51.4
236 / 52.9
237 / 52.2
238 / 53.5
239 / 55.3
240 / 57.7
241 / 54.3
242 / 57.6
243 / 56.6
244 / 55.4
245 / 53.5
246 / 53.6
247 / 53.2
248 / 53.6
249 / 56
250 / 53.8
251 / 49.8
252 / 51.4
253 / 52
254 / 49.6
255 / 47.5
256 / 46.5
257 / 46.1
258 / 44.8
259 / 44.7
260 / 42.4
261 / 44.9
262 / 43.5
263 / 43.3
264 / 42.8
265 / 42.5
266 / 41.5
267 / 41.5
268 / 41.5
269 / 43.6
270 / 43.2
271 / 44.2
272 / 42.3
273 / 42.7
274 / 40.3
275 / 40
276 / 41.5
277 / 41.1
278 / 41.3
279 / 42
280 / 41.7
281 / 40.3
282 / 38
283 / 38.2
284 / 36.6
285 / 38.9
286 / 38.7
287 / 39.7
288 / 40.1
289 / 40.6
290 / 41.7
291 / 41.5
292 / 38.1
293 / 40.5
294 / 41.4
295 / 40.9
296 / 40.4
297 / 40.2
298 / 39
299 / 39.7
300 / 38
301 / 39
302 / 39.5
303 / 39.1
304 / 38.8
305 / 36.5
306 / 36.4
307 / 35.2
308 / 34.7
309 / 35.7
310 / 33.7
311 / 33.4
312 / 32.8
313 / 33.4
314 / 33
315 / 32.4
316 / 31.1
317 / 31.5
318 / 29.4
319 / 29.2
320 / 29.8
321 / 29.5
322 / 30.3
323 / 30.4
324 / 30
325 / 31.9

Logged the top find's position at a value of 294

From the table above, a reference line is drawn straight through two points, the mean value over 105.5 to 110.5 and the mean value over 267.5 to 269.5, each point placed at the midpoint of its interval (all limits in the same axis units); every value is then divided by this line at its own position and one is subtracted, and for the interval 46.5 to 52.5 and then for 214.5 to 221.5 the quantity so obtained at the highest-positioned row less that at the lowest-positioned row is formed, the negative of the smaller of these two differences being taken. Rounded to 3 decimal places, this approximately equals -0.012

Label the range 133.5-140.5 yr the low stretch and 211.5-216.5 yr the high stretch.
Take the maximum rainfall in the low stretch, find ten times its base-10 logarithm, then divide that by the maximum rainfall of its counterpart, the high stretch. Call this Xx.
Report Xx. 0.34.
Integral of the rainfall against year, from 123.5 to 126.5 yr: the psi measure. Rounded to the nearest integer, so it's 149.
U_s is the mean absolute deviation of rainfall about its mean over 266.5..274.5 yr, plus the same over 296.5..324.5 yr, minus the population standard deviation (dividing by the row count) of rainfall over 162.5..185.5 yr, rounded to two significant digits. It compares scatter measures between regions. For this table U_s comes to 1.2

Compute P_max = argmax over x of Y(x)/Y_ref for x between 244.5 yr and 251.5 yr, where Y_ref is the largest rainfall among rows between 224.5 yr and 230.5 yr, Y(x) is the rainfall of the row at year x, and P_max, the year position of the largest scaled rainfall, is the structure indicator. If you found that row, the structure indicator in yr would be 249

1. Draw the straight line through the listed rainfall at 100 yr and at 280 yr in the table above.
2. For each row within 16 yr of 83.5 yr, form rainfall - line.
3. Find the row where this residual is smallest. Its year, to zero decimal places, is 68 yr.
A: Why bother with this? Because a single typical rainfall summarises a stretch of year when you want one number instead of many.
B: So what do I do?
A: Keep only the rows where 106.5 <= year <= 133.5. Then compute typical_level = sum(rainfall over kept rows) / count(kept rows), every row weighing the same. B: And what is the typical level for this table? 52.0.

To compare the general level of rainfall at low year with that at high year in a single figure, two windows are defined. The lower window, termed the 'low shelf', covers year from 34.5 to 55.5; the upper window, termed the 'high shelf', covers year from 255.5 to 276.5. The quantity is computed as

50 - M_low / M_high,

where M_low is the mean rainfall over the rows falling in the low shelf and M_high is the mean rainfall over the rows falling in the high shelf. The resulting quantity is 48.7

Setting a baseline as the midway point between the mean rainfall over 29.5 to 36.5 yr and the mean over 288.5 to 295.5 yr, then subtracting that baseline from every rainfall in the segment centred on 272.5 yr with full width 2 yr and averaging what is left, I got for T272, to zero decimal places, -7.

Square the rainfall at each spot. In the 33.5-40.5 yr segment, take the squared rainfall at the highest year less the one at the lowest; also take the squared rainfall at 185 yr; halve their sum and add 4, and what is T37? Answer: 1057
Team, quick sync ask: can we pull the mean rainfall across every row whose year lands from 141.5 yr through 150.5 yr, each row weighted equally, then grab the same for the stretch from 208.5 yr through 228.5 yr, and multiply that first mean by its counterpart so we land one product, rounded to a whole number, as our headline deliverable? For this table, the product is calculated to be 2370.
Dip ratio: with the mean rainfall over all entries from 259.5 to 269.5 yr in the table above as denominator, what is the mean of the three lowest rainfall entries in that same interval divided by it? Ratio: 0.971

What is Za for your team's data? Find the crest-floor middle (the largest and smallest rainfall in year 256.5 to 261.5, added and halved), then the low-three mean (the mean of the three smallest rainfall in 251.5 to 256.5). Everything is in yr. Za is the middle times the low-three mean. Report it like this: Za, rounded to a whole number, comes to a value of 2118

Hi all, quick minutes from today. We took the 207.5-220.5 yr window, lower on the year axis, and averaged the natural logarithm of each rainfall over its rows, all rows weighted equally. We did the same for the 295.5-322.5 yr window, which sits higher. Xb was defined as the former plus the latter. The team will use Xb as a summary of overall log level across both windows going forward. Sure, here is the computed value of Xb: 7.46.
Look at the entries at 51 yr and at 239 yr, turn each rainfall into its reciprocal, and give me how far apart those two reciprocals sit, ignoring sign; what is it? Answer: 0.0004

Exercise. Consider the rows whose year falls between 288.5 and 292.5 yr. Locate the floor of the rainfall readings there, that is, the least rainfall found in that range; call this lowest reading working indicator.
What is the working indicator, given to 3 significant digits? 38.1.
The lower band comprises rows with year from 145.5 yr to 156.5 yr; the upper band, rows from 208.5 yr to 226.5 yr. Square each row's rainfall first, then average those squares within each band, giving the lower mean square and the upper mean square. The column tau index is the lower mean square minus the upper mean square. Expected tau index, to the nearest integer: -476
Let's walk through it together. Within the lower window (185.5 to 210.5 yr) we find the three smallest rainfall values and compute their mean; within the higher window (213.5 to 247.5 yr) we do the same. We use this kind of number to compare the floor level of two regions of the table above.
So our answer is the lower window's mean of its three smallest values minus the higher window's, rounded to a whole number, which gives -4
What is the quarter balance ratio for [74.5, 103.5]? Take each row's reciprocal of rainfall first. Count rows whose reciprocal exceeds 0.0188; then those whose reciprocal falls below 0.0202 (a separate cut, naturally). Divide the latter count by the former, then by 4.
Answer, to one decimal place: 1.2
